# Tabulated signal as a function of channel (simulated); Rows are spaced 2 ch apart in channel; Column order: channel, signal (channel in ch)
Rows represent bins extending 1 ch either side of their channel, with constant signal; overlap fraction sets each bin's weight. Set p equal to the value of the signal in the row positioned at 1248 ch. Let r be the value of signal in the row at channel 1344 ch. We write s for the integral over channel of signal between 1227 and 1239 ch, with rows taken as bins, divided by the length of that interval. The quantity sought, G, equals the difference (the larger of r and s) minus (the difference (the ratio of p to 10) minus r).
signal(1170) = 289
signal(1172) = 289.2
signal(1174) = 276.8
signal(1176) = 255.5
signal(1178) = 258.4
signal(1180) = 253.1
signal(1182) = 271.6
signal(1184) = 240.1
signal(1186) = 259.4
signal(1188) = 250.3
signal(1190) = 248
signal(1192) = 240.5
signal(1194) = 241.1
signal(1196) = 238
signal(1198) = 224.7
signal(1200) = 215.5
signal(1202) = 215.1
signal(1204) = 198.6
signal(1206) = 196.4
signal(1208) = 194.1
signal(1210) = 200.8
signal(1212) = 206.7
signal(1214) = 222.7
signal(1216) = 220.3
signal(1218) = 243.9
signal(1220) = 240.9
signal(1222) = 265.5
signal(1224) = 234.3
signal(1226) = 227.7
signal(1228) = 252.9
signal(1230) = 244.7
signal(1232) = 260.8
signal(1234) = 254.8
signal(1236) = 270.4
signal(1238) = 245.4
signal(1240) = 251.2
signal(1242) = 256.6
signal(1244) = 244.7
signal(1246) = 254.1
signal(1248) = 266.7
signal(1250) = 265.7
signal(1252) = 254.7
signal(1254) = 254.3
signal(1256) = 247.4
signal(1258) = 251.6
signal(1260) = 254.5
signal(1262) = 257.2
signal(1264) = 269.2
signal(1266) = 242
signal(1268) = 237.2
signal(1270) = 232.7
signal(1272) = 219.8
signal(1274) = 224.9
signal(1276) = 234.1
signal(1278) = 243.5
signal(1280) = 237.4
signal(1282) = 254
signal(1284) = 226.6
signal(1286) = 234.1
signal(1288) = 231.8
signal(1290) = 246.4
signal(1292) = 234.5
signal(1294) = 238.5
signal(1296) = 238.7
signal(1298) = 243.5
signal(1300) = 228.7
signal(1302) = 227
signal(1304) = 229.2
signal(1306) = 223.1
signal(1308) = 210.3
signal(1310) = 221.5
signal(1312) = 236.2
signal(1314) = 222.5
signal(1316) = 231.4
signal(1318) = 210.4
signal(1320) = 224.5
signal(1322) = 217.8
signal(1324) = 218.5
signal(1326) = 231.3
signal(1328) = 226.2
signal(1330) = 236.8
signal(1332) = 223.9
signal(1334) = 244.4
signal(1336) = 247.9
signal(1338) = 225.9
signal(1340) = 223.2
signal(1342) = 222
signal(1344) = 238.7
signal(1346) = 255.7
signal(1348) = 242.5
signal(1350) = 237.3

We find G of 467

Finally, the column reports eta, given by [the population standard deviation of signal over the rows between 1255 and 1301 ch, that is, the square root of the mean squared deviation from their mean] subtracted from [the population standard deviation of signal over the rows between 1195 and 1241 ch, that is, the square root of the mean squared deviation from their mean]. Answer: 11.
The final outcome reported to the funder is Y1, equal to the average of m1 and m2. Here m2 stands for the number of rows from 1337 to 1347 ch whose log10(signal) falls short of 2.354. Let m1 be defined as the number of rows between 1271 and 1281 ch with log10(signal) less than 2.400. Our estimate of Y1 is 4.00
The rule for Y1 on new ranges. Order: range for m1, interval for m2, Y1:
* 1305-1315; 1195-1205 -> 4.50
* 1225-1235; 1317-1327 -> 3.00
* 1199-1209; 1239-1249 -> 2.50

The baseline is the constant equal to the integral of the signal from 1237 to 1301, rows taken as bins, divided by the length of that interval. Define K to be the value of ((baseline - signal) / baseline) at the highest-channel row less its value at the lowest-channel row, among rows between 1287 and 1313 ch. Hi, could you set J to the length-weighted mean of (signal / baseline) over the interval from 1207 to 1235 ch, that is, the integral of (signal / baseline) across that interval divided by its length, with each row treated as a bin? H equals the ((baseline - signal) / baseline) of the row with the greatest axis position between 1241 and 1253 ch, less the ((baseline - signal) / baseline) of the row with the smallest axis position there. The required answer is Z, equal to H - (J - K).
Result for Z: -0.97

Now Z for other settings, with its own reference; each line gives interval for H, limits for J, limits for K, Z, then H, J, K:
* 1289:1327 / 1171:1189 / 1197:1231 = -1.09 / 0.06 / 1.07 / -0.08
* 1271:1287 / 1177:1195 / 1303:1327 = -1.10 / -0.06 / 1.03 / -0.01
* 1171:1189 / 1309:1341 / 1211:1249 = -1.02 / 0.16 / 0.93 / -0.25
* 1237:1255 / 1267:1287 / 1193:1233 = -1.08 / -0.04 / 0.96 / -0.08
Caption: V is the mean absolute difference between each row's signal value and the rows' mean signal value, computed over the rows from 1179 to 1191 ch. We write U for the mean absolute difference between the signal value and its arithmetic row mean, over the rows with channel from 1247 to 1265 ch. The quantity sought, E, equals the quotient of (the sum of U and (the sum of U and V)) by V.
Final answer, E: 2.6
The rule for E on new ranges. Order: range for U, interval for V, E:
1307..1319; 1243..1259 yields 3.8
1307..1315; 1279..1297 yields 3.4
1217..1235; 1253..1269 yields 3.8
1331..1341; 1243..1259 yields 4.7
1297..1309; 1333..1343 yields 2.3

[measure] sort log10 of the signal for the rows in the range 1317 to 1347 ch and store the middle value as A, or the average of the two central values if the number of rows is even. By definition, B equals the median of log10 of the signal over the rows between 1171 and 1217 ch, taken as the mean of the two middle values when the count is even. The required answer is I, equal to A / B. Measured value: 0.99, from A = 2.354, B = 2.380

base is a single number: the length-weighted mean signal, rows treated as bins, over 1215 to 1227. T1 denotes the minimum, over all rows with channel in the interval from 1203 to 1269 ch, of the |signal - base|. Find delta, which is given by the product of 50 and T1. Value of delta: 78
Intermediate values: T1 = 1.6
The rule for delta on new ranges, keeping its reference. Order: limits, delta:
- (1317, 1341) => 98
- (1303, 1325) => 128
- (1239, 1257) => 297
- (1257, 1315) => 3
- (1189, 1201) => 38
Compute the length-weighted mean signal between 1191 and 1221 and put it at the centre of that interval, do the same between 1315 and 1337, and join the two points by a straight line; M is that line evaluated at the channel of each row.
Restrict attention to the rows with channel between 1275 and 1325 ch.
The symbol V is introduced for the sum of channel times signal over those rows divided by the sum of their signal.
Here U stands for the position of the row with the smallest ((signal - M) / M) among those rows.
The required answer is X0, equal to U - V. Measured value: 18.5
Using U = 1318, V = 1299.5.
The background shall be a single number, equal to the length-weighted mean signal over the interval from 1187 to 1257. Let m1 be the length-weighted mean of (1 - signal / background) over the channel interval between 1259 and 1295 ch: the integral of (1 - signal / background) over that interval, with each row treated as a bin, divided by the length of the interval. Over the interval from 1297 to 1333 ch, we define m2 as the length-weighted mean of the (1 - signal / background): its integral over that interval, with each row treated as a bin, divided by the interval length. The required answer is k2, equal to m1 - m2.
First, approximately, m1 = -0.01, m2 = 0.054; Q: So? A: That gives -0.06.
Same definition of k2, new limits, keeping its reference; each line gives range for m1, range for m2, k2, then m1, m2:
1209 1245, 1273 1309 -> -0.03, -0.01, 0.020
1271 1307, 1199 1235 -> -0.03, 0.02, 0.046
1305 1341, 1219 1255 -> 0.11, 0.05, -0.059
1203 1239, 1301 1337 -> -0.02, 0.03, 0.049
